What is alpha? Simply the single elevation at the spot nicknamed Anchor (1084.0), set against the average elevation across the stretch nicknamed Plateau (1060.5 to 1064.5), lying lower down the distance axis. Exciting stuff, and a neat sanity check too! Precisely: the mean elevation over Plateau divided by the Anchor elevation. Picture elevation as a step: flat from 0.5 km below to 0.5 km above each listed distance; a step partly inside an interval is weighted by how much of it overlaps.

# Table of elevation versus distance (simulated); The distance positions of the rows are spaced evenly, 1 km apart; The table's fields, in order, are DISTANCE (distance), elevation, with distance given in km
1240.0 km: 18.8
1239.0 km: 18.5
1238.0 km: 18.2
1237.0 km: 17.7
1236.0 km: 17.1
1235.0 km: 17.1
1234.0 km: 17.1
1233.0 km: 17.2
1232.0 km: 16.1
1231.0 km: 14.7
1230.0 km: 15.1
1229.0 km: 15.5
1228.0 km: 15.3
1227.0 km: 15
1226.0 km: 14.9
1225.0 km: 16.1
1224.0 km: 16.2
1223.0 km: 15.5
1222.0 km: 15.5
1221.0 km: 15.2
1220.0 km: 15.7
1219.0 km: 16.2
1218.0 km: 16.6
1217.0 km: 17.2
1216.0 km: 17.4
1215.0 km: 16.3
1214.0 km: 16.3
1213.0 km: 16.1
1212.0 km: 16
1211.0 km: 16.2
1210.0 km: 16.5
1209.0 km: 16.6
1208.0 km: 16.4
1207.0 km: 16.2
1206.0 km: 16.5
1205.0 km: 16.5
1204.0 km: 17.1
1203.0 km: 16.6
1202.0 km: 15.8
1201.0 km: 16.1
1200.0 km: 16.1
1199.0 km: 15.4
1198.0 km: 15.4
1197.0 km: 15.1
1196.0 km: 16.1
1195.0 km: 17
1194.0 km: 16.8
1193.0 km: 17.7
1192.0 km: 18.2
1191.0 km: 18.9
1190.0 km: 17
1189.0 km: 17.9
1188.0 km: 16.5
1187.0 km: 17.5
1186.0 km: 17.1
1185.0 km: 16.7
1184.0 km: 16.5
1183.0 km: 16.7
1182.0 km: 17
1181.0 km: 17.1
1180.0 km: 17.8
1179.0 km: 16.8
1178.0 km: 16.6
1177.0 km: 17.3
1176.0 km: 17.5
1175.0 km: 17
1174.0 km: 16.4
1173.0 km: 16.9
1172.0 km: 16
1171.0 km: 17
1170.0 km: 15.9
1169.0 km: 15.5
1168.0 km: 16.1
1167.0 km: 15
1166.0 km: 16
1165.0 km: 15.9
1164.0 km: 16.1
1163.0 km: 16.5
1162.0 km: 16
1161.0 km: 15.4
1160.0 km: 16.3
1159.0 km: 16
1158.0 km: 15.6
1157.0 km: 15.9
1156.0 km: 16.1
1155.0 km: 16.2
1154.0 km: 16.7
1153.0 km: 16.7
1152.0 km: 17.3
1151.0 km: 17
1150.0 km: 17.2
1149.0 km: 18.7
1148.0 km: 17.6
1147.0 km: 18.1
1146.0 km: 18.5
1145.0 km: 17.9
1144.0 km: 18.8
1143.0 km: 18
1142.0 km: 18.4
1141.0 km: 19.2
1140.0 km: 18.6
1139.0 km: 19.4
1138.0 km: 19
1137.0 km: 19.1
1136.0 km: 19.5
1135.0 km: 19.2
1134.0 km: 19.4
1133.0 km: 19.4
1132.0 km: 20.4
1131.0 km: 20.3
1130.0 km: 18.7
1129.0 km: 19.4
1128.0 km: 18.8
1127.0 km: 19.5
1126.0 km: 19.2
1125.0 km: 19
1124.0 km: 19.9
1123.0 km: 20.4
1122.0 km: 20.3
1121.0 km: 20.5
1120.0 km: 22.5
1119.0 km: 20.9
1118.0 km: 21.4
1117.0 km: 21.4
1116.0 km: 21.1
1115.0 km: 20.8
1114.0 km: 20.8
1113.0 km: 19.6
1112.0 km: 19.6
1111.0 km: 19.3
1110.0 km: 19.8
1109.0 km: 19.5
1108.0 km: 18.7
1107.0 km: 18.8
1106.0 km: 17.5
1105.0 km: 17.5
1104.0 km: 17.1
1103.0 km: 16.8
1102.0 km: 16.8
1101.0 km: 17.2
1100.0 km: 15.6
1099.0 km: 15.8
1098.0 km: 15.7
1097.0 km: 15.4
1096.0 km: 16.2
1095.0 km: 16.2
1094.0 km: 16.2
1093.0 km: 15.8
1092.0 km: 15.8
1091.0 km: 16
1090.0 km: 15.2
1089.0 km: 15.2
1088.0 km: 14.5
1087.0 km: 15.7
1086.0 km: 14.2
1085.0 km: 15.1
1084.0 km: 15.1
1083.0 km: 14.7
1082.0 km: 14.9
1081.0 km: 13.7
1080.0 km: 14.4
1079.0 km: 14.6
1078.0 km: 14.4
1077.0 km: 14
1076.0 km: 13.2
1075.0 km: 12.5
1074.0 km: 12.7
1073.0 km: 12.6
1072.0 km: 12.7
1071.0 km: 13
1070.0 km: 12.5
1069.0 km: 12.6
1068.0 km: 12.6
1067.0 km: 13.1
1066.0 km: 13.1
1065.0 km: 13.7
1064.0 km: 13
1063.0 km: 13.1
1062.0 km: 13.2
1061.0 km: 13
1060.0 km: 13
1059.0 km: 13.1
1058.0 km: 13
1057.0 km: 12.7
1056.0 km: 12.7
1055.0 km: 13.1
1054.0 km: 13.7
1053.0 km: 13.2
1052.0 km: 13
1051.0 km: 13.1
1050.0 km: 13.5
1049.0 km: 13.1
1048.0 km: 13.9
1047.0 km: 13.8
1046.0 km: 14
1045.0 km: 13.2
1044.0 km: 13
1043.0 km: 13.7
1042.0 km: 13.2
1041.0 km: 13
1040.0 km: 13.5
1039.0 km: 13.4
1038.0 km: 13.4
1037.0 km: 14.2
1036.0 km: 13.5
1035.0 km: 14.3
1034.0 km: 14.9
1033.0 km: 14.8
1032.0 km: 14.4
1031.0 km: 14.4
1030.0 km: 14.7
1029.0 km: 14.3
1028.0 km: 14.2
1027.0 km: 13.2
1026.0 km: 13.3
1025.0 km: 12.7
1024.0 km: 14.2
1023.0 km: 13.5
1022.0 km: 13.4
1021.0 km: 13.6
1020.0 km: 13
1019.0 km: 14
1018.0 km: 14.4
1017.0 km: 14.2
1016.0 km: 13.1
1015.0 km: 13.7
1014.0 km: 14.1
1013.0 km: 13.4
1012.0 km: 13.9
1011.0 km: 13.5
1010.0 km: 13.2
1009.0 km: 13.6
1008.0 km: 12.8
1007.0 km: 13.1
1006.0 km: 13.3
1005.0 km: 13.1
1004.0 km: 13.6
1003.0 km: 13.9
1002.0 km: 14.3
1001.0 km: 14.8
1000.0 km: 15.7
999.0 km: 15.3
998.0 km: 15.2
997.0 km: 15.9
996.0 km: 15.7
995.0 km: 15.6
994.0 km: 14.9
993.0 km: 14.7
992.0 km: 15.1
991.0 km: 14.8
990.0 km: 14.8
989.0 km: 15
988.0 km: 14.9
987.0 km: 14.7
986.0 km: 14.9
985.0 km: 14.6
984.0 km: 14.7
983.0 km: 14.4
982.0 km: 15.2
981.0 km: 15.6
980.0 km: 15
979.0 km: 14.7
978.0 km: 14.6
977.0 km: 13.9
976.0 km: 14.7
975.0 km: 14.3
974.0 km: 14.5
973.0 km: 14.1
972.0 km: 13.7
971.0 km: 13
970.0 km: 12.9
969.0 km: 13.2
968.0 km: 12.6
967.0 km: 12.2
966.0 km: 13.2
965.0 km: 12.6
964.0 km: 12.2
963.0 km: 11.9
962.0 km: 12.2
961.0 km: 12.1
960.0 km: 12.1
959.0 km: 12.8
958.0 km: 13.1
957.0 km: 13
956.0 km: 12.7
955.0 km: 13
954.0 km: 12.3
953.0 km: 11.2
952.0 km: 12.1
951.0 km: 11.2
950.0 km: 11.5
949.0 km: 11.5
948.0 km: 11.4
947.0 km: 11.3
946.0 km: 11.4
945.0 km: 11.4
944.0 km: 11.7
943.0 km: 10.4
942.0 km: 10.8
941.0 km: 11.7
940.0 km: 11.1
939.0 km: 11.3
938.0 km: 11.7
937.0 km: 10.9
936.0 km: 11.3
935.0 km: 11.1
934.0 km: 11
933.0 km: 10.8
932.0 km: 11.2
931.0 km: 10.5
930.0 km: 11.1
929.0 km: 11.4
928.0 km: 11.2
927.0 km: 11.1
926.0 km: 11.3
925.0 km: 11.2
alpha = 0.87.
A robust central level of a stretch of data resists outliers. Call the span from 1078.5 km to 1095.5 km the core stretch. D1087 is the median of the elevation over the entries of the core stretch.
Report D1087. 15.1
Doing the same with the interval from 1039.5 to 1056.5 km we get 13.2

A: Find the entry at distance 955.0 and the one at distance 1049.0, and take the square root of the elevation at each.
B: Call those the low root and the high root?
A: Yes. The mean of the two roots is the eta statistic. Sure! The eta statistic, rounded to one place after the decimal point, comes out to 3.6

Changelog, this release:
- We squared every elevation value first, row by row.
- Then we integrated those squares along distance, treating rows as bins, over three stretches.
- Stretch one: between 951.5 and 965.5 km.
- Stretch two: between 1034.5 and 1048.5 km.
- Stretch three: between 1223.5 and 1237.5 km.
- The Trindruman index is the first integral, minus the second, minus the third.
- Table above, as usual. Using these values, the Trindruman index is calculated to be -4067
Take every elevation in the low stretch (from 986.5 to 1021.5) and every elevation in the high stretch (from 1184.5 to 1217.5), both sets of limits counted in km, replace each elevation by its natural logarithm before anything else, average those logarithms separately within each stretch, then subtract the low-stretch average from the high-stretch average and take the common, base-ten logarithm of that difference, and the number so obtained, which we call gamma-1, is -0.8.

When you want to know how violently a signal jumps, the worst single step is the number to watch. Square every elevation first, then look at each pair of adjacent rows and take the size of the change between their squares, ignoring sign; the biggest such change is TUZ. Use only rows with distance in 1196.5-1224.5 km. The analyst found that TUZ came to 37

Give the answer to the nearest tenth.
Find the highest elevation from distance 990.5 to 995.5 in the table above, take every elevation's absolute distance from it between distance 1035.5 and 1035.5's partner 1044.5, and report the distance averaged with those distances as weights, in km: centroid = 1040.2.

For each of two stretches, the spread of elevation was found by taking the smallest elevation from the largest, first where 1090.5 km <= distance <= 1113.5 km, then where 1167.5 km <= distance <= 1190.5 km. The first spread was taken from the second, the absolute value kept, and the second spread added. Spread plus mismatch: 4.4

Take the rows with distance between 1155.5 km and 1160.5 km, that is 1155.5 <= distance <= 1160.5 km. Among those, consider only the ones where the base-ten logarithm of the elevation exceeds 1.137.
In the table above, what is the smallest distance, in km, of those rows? 1156.0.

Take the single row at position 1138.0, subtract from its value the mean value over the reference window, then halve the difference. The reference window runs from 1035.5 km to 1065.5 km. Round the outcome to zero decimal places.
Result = 3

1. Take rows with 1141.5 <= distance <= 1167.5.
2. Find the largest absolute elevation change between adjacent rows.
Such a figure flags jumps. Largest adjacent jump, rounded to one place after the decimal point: 1.5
